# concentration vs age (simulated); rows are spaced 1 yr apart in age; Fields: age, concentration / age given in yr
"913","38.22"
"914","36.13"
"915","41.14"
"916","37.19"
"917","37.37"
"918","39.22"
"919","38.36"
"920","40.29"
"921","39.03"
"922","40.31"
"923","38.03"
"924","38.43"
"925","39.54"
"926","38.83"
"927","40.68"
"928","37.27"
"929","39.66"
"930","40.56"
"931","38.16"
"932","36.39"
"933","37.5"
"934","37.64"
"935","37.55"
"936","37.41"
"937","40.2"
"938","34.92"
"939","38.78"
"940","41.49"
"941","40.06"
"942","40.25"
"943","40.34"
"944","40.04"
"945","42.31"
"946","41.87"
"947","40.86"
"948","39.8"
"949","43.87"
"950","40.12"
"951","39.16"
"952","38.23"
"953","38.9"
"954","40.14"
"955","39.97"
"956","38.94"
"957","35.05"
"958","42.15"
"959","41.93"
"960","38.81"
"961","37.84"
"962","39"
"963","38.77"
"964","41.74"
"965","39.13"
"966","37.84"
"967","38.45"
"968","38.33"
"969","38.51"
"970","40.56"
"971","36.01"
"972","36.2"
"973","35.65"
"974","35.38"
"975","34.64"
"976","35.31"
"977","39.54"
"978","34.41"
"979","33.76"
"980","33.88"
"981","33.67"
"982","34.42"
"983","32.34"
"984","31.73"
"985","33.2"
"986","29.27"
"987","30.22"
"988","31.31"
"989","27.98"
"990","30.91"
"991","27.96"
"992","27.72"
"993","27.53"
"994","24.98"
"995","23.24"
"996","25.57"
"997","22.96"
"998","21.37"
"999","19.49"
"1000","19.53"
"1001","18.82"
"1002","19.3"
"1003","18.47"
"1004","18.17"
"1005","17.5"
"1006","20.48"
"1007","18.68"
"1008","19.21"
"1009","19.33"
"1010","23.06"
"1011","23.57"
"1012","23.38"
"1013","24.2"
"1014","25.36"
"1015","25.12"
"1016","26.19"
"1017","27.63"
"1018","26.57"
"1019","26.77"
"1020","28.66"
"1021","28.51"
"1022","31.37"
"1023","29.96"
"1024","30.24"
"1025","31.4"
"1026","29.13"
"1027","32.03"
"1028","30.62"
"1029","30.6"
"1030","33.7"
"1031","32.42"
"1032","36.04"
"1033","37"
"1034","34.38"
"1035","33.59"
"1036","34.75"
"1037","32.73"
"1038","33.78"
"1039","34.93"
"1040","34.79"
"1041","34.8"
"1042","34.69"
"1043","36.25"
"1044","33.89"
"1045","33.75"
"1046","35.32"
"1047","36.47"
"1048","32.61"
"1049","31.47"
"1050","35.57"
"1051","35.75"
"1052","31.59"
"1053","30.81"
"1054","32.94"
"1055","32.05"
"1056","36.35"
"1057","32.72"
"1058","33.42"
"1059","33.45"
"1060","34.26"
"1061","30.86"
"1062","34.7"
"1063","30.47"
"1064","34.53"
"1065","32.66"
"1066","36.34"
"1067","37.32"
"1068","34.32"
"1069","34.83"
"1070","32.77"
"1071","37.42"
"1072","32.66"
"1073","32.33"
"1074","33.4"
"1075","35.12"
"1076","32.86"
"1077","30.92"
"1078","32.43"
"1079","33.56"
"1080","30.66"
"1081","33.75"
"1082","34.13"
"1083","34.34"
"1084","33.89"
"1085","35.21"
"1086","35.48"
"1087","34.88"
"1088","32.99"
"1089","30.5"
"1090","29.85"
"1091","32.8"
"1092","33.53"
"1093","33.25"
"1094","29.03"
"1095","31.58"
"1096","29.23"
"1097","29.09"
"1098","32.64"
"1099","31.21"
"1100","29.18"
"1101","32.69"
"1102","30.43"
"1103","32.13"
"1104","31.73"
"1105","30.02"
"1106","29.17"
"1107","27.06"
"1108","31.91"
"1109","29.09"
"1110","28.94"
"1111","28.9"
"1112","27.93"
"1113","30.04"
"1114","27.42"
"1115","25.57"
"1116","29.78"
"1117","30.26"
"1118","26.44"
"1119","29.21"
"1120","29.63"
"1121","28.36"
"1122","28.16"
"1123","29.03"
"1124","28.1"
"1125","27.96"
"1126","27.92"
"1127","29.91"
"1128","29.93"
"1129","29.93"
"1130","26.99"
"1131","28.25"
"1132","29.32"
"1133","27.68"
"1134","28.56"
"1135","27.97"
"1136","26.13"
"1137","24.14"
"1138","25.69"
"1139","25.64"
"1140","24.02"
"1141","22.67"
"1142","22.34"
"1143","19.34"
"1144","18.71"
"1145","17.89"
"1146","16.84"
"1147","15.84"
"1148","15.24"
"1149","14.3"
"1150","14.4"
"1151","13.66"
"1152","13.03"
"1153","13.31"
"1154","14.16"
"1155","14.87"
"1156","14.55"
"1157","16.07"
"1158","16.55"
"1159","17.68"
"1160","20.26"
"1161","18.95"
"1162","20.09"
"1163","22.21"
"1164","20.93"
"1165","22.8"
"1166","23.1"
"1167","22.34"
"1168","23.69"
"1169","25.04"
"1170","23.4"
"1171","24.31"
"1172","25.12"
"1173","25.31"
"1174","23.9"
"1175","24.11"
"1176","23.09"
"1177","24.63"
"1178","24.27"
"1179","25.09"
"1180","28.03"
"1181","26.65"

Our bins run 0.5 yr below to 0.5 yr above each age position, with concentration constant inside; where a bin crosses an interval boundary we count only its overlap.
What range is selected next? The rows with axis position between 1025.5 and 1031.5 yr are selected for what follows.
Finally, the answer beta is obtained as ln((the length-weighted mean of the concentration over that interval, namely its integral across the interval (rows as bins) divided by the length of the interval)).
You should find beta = 3.45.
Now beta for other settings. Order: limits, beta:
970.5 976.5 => 3.57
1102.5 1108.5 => 3.41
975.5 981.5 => 3.56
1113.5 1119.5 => 3.34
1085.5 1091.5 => 3.49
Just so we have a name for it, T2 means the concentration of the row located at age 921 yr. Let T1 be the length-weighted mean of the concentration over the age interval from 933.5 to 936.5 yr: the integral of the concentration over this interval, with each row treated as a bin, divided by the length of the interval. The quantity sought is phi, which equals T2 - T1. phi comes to 1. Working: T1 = 37.5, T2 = 39.03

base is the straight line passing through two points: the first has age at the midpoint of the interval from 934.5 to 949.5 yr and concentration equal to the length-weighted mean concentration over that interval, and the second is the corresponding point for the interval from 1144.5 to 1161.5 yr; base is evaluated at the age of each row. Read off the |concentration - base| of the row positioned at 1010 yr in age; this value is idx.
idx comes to 9.1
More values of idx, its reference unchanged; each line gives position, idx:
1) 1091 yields 9.9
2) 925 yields 2.4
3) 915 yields 1.9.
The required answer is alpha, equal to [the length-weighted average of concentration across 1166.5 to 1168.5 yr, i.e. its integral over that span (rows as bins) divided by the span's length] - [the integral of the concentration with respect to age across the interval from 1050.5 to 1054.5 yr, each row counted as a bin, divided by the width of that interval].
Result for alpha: -10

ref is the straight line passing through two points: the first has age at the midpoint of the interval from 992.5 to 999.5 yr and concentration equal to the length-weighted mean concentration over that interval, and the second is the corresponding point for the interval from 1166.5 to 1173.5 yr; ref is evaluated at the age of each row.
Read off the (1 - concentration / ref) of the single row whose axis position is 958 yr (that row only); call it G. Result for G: -0.8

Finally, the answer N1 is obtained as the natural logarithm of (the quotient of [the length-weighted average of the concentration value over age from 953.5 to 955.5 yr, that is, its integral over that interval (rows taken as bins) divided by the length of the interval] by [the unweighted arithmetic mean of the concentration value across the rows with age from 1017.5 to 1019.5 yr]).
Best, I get 0.41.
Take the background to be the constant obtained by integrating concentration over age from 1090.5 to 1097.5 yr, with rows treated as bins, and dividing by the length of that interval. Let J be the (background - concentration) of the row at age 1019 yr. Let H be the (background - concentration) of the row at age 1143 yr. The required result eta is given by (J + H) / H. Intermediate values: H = 12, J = 4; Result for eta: 1.4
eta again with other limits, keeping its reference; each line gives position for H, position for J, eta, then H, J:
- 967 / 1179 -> 0.2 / -7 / 6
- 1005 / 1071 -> 0.5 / 14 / -6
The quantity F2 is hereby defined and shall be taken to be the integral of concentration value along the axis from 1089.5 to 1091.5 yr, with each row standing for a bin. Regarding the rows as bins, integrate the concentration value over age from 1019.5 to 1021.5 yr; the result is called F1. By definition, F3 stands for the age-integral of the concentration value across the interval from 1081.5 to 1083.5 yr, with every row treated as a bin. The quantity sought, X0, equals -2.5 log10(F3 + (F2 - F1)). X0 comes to -4.67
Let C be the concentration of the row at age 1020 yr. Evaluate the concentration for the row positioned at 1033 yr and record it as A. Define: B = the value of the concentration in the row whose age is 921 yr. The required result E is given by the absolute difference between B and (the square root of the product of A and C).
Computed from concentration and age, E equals 6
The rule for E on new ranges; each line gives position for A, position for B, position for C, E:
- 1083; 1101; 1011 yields 4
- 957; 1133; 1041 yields 7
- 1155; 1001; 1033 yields 5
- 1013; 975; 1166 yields 11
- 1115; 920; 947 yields 8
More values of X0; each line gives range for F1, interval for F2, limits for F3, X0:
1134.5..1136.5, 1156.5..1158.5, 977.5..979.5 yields -4.17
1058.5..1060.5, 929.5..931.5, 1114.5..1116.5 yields -4.55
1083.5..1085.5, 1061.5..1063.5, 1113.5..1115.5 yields -4.23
